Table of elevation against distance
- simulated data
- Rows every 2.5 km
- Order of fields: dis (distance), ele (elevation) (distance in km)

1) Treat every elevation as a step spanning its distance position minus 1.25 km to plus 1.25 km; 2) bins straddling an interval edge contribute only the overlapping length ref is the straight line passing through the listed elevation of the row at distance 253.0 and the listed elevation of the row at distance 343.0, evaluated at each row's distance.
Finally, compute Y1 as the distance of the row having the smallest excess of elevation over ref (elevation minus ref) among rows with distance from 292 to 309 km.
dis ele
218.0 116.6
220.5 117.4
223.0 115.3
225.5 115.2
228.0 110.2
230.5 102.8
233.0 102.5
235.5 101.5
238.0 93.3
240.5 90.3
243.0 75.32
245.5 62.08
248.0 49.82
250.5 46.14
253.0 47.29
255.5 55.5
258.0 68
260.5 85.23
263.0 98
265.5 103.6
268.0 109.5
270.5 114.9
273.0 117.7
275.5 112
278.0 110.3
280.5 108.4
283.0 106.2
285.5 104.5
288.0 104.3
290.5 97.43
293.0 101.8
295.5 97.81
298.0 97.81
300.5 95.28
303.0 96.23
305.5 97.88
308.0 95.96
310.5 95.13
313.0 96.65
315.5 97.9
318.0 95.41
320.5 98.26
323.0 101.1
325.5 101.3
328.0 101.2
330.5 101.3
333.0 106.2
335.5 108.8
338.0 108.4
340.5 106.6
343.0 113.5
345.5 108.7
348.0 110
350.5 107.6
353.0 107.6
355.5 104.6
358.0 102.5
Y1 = 308.0 km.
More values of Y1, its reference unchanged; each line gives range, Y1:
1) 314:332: 330.5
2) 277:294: 290.5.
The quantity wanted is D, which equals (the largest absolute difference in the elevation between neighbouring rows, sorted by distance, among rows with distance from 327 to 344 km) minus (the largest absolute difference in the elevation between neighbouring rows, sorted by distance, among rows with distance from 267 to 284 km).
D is 1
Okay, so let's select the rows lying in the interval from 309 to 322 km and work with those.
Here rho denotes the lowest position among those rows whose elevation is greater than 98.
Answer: 320.5 km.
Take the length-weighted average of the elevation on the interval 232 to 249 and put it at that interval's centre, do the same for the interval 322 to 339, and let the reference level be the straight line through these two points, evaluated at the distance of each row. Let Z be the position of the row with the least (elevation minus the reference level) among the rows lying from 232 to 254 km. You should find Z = 250.5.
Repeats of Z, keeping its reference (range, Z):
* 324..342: 330.5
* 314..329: 318.0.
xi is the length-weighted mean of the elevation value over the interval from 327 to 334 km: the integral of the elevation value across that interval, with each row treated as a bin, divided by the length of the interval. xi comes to 103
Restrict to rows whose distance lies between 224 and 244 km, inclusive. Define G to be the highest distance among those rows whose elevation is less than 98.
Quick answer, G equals 243.0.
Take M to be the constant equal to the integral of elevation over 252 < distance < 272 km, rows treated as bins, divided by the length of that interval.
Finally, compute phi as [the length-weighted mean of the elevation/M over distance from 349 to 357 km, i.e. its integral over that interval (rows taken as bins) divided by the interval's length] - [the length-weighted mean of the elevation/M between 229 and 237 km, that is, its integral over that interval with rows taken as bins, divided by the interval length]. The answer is 0.05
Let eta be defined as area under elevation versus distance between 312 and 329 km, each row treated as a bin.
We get 1680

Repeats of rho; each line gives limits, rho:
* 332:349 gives 333.0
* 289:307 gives 293.0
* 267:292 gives 268.0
